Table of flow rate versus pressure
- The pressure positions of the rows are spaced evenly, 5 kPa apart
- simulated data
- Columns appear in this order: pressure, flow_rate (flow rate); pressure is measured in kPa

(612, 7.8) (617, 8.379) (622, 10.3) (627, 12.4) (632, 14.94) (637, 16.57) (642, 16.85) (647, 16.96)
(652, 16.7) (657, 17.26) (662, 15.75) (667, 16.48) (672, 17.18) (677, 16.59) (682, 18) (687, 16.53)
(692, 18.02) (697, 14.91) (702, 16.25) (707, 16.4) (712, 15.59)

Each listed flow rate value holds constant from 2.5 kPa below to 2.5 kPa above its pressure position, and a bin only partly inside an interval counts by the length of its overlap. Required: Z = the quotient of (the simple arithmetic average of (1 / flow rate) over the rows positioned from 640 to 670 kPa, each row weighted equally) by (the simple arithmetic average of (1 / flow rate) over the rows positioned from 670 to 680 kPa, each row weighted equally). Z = 1.01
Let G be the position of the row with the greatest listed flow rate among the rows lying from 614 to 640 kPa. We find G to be 637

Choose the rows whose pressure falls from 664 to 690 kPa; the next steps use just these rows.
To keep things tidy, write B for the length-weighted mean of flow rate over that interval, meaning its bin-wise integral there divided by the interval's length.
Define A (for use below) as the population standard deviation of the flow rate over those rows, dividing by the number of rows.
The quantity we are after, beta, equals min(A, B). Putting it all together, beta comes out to 0.6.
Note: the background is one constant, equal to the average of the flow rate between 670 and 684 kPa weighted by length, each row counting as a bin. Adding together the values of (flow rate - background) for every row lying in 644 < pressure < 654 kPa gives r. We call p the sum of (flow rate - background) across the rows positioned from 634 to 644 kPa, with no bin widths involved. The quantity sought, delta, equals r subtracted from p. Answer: -0.2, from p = -1.0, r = -0.8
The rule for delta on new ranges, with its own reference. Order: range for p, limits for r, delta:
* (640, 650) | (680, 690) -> -0.7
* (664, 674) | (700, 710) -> 1.0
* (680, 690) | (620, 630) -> 11.8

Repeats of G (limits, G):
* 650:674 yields 657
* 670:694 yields 692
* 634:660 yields 657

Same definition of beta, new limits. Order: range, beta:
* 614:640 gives 3.0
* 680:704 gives 1.2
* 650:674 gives 0.5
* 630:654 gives 0.7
